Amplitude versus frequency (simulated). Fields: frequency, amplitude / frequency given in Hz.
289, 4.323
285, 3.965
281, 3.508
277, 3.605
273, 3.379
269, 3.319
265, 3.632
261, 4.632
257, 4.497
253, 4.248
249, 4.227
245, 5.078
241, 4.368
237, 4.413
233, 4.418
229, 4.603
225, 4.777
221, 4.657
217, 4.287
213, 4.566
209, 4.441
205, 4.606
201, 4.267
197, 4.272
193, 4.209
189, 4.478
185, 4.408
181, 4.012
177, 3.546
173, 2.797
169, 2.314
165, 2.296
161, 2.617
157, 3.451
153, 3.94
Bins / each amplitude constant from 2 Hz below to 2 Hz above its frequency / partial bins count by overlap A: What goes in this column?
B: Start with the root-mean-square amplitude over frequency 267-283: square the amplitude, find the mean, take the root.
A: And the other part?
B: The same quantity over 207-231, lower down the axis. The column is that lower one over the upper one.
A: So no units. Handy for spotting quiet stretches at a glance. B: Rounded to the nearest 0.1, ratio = 1.3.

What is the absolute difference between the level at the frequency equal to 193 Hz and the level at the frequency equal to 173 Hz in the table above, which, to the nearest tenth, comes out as 1.4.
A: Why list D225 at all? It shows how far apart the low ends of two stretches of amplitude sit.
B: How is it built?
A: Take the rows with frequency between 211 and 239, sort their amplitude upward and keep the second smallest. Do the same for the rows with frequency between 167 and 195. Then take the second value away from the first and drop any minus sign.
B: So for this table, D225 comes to 1.6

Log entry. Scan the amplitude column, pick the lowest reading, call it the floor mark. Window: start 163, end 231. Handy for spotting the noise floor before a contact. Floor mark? 2.296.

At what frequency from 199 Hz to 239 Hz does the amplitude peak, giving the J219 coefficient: 225 Hz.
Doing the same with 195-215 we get 205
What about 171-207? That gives 205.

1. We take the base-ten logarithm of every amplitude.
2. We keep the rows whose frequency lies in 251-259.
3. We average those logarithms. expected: 0.64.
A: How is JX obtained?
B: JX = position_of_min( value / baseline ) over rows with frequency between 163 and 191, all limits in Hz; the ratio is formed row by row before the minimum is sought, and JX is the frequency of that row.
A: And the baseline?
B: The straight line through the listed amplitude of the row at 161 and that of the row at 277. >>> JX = 169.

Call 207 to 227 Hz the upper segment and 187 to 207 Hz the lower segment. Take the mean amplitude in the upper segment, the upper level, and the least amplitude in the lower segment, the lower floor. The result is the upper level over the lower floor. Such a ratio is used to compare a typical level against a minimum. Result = 1.1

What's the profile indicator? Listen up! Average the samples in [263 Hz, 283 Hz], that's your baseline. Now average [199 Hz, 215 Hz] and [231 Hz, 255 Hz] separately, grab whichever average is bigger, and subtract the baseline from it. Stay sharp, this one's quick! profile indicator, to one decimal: 1.0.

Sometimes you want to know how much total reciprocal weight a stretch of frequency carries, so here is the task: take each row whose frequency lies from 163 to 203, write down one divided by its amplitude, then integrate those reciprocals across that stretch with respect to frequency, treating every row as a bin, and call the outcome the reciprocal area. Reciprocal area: 11.7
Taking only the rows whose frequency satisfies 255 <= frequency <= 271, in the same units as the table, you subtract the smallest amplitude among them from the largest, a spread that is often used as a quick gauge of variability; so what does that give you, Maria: 1.3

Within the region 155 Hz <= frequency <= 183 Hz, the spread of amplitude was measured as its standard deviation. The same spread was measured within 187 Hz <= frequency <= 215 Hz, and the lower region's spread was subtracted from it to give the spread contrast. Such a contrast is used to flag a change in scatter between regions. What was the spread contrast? -0.5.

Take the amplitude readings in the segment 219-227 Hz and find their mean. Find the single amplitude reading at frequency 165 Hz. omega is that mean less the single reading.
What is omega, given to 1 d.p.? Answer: 2.4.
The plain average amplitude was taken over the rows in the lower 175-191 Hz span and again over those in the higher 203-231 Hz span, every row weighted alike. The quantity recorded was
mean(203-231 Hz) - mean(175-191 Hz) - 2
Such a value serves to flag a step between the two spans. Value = -1.5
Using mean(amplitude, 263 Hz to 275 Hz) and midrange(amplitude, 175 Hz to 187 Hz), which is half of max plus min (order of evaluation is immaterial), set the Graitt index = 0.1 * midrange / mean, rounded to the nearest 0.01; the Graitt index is 0.12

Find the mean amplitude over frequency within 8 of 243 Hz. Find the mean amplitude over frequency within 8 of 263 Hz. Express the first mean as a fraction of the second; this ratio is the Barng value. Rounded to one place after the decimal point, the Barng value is 1.1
